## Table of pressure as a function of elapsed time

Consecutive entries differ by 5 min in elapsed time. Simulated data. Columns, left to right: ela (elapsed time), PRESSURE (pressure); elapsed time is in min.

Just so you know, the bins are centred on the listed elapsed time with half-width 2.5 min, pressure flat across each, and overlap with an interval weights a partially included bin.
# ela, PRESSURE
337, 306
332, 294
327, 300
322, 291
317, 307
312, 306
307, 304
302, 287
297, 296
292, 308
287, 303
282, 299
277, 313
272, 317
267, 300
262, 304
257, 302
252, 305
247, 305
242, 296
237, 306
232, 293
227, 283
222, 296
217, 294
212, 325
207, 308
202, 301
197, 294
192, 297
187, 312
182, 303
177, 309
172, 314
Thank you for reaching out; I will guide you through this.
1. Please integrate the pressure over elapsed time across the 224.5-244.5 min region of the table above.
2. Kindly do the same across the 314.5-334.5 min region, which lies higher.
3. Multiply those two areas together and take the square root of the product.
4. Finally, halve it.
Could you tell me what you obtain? 2962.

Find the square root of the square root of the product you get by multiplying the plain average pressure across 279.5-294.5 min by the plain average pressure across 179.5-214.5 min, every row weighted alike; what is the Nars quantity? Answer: 17.5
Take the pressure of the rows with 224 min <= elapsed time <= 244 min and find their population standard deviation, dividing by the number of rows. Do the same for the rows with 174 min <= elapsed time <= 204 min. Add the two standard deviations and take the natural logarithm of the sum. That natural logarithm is 2.67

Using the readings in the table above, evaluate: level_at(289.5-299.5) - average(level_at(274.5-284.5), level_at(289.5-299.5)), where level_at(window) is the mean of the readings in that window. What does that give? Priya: -2.0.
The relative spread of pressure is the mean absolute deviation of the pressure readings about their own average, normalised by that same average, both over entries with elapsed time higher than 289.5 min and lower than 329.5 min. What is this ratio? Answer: 0.021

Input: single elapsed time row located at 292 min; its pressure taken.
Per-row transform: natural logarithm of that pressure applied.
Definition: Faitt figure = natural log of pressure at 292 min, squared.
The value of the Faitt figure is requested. 32.8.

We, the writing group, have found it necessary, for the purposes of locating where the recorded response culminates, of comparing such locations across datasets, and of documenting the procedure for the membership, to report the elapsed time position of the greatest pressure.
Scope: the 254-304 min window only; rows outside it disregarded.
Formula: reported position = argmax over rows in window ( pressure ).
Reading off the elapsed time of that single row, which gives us 272 min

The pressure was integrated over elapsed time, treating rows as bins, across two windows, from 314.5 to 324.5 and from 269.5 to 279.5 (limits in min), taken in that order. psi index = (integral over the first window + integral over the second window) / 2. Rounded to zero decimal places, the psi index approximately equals 3070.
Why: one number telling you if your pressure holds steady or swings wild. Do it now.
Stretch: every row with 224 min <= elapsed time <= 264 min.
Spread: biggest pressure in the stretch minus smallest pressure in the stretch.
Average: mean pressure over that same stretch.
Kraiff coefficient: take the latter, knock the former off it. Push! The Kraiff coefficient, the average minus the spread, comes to 276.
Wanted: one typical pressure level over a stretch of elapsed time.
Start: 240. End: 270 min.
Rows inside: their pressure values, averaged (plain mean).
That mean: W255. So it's 302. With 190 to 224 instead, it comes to 302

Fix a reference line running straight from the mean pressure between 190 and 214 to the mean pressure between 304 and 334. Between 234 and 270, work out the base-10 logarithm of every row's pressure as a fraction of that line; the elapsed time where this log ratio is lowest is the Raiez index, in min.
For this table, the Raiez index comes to 242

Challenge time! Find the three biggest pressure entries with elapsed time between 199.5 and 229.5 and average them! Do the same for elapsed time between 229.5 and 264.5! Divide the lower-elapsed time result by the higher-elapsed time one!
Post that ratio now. 1.02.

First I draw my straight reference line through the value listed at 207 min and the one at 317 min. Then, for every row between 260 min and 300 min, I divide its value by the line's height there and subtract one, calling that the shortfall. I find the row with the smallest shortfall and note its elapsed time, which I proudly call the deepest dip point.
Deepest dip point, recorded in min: 297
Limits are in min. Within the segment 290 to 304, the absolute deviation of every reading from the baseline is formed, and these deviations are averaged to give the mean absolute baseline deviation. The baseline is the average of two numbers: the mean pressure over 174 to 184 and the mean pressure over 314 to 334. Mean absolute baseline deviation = 9.0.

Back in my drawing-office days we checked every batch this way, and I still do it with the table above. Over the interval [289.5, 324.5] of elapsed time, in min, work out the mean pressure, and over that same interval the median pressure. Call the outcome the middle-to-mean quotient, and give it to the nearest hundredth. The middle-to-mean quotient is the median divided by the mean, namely 1.01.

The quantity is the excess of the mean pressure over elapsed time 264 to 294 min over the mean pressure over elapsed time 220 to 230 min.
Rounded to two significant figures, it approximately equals 17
